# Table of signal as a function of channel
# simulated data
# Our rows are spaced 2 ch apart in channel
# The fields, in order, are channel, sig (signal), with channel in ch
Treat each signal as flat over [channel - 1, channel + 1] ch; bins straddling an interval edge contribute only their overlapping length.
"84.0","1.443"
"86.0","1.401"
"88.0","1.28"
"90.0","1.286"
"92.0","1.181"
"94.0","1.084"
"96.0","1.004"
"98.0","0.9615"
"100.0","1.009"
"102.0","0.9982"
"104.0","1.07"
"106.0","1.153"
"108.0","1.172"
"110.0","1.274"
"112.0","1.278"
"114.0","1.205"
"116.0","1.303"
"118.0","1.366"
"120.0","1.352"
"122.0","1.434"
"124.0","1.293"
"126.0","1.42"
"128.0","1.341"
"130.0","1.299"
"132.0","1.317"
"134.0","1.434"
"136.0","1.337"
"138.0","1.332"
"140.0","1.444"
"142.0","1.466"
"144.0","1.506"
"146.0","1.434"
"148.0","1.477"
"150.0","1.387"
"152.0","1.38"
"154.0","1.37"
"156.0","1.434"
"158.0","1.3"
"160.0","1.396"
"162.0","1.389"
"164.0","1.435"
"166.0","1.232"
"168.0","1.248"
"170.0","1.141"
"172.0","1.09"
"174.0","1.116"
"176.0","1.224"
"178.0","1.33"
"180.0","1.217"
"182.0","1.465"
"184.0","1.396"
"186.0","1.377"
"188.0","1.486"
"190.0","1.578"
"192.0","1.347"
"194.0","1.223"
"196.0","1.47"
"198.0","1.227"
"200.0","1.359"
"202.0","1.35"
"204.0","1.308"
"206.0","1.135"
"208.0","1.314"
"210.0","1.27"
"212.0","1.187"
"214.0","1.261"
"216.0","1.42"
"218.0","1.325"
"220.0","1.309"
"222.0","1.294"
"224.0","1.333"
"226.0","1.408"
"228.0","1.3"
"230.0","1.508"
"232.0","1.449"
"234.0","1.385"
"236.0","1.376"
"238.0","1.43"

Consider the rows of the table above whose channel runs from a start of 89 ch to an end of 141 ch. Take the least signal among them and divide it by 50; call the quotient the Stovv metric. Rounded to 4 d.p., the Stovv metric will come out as 0.0192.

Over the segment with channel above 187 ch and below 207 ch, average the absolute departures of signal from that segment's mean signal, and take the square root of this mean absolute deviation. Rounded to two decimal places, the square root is 0.32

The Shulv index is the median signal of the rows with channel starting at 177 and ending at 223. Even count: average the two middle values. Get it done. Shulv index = 1.325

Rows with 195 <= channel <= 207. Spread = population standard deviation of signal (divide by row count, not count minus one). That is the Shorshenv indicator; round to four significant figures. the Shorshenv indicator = 0.1058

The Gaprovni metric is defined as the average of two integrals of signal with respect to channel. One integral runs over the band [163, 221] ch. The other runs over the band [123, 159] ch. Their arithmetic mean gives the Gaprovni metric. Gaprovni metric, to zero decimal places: 63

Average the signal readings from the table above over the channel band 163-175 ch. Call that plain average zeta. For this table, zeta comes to 1.21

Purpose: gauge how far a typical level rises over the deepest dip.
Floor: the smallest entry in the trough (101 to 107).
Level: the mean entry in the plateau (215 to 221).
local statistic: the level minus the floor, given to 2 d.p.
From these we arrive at 0.35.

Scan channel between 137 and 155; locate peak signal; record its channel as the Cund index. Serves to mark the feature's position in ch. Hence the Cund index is 144.0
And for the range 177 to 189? 188.0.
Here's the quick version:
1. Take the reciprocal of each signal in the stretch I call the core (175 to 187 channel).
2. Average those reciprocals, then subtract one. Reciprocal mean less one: -0.25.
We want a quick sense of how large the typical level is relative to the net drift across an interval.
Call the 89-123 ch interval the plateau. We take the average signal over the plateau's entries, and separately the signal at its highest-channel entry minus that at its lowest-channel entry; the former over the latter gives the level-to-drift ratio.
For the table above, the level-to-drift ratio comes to 8.0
